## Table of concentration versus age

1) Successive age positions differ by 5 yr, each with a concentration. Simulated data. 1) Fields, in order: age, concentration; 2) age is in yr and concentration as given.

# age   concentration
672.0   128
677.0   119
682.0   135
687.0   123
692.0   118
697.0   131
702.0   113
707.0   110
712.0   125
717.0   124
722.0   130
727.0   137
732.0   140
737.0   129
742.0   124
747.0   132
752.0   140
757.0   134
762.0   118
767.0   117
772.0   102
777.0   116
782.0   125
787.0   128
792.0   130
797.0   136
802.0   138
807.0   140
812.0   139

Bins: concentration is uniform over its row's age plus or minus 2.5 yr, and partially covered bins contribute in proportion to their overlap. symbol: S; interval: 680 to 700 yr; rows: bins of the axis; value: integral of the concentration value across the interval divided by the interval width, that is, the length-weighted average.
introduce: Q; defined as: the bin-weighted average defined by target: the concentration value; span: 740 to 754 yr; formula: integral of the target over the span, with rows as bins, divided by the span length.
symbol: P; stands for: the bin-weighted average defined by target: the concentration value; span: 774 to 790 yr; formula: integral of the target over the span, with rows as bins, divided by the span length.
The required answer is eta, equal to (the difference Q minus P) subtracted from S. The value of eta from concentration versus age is 117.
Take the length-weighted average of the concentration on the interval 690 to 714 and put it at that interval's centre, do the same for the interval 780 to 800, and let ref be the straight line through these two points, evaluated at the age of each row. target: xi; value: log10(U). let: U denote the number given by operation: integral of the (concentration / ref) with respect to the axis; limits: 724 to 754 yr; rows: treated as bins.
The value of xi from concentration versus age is 1.51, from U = 32.3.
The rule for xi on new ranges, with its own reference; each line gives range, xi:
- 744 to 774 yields 1.47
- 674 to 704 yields 1.50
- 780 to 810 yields 1.48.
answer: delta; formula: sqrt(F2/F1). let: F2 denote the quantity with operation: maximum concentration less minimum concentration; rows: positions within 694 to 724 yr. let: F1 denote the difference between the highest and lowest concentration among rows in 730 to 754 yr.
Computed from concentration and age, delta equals 1.1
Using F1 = 16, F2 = 21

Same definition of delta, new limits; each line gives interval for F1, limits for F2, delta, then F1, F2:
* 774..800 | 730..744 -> 0.9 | 20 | 16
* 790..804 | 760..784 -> 1.7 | 8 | 23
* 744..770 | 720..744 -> 0.8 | 23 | 16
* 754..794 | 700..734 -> 1.0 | 32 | 30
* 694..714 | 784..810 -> 0.8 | 21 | 12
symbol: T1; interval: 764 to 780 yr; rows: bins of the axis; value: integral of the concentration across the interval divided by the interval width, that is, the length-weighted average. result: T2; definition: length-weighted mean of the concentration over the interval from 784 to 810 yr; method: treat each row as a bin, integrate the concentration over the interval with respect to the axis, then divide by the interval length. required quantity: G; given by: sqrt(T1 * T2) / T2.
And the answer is 0.91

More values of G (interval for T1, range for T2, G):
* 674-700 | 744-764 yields 0.98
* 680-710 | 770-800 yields 0.99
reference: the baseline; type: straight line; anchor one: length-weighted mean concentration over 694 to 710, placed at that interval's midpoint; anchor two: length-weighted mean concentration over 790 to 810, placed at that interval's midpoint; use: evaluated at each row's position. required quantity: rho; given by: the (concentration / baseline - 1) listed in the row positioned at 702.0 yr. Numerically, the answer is -0.04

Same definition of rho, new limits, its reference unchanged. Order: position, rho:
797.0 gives 0.00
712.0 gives 0.04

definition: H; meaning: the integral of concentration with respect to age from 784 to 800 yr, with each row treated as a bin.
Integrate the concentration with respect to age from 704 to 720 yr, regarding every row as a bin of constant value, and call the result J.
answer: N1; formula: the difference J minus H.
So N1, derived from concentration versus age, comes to -185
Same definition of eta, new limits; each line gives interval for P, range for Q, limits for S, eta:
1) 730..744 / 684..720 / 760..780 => 123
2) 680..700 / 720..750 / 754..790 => 114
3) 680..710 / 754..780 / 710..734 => 135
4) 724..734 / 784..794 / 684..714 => 129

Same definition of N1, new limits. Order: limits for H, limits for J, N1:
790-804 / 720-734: 14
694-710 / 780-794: -104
